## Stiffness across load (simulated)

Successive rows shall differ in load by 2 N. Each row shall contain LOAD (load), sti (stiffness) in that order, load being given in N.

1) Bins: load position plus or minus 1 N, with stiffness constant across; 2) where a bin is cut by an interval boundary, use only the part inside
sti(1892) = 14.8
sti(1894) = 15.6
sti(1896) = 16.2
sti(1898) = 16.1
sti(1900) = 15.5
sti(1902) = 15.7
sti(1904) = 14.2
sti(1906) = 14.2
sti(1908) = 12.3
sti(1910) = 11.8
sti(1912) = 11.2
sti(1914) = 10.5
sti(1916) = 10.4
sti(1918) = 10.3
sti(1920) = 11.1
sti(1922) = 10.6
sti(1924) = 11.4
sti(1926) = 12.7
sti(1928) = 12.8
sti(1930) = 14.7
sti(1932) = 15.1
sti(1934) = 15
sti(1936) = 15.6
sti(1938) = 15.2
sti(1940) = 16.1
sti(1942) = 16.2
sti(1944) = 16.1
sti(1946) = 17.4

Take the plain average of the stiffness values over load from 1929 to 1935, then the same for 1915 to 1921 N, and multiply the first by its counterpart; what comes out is 158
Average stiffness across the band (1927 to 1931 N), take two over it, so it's 0.145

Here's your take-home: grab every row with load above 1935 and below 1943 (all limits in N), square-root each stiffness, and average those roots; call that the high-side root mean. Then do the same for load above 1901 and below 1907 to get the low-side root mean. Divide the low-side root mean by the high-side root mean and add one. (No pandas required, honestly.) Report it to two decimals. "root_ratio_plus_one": 1.97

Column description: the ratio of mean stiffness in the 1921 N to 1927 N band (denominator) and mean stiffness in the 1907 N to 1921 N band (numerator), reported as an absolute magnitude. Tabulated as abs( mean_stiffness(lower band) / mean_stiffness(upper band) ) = 0.96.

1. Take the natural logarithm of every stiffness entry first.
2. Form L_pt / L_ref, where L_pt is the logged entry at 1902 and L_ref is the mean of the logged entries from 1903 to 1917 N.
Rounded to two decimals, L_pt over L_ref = 1.11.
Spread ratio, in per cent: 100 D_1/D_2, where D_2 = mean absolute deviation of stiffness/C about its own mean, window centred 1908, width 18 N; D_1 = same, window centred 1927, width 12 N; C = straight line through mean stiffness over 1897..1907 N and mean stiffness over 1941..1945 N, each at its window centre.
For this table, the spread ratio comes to 66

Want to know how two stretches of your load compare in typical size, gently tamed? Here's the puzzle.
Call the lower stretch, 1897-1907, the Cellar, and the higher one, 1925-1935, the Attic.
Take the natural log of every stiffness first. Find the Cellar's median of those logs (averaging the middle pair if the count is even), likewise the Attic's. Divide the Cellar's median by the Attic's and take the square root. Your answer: 1.01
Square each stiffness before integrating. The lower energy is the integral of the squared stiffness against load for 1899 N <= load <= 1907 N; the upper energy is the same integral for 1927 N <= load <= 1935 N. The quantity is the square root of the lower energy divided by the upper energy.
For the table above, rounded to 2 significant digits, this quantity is 1.0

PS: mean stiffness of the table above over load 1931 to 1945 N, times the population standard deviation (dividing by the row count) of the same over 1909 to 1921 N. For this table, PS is 8.3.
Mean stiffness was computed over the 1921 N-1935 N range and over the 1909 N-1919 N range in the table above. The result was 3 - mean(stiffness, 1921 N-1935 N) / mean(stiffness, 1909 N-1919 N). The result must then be 1.8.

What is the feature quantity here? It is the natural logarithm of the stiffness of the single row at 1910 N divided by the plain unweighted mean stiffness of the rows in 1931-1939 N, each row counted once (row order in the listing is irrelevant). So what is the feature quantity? -0.25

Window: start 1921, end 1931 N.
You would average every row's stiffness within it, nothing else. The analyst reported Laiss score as 12.4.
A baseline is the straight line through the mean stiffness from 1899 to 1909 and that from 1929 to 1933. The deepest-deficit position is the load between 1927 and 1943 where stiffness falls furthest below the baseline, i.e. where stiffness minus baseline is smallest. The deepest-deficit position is 1928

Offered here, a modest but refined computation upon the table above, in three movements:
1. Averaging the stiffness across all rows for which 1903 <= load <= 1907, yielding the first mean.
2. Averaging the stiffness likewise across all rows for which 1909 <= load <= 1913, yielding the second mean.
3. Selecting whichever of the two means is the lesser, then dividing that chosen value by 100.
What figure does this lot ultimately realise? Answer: 0.115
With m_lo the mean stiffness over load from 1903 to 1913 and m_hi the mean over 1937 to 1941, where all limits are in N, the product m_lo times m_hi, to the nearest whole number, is 199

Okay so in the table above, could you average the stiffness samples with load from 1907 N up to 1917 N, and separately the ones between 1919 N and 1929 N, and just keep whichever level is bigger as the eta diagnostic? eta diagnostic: 11.7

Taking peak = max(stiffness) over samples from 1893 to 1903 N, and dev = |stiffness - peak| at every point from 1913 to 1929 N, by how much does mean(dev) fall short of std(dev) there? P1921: -4.0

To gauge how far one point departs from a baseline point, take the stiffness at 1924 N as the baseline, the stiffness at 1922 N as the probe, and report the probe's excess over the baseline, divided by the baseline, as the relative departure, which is -0.07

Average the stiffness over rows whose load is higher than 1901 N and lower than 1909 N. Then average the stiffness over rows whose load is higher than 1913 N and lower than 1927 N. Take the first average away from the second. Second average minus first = -3.1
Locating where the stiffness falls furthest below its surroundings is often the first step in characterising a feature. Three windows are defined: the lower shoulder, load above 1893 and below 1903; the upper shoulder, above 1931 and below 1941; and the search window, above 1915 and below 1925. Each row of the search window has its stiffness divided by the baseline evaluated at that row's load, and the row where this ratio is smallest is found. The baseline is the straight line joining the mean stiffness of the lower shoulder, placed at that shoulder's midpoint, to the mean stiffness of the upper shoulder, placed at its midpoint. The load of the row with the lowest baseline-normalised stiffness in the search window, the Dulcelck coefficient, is 1918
